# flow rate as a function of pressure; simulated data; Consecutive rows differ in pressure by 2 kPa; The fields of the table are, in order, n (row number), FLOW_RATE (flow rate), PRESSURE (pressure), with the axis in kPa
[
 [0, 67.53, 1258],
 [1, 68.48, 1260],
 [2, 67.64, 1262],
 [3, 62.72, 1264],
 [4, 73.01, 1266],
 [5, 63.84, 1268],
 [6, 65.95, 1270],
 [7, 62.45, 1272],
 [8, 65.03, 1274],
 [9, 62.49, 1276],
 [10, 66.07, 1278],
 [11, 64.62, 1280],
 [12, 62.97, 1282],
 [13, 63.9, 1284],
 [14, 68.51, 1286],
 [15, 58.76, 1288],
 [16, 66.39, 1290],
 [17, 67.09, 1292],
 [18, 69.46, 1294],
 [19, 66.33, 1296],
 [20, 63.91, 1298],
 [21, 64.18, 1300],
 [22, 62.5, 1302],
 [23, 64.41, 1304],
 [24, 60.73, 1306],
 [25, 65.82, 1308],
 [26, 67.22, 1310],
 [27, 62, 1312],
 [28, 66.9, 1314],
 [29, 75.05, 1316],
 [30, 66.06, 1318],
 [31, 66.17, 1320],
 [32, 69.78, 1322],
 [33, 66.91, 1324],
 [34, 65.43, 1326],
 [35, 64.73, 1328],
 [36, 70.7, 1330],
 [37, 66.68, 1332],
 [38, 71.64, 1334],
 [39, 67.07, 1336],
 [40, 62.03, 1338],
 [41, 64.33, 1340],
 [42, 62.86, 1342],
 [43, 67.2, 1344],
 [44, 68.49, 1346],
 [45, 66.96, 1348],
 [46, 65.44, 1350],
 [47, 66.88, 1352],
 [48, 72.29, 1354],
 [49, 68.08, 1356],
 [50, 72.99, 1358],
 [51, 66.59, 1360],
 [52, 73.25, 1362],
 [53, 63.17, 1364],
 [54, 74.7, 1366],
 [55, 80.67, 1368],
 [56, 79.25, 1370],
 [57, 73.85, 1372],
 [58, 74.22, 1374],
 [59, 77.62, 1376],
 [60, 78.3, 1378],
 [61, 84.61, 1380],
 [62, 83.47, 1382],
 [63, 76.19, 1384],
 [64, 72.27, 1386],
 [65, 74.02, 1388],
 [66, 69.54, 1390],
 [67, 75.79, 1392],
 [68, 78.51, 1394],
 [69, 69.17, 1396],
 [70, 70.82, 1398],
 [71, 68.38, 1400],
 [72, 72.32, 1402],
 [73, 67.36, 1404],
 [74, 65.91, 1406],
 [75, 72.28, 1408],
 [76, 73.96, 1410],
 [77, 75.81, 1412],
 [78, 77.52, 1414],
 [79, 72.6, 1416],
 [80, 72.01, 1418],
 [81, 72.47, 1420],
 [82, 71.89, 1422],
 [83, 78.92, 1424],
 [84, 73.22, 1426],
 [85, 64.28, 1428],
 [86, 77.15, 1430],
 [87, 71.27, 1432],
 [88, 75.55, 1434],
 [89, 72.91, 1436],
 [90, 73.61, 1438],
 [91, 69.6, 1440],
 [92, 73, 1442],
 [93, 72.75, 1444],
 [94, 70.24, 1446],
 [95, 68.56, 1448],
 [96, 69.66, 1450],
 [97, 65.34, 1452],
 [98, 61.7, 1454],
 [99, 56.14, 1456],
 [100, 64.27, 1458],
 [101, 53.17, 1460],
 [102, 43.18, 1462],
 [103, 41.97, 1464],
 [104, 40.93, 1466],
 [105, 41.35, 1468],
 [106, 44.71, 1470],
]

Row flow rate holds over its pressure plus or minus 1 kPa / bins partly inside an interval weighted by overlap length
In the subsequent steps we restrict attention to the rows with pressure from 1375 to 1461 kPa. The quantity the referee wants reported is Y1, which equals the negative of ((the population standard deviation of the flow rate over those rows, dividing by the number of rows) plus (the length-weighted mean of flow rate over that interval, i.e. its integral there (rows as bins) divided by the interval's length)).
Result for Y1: -78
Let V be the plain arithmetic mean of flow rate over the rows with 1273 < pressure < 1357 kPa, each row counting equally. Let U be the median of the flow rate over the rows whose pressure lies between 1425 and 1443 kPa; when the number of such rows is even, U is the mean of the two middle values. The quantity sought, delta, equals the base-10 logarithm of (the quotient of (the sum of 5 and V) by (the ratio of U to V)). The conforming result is 1.81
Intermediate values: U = 73.0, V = 66.0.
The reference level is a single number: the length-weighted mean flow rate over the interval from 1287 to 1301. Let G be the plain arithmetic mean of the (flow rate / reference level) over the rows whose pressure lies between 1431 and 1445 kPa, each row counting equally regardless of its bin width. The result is 1.12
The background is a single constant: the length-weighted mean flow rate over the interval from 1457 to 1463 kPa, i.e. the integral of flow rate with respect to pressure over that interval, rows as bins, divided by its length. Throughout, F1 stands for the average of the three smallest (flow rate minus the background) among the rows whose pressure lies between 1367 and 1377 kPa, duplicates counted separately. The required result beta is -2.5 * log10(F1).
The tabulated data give -3.3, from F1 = 21.7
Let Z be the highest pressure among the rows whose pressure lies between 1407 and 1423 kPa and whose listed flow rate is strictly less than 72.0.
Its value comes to 1422 kPa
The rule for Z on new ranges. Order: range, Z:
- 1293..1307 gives 1306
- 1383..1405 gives 1404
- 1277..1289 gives 1288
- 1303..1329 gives 1328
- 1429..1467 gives 1466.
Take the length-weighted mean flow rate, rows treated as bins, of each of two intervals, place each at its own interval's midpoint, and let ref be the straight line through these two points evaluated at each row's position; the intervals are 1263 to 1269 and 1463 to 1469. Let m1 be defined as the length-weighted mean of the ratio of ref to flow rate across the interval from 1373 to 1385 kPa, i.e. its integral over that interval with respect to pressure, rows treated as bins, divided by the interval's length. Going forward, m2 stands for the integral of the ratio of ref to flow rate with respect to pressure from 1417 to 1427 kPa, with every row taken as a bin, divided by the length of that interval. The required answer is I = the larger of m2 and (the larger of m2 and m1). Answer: 0.66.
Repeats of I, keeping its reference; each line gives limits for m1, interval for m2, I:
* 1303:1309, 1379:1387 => 0.97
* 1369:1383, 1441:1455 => 0.67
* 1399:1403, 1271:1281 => 1.02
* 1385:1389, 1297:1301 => 0.97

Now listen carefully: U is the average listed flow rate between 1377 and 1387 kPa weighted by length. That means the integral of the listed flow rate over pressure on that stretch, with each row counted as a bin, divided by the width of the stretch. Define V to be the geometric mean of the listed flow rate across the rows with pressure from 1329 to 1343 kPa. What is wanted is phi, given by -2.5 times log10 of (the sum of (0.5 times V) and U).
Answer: -5.12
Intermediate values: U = 79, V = 66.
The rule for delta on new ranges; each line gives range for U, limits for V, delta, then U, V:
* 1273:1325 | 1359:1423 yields 1.94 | 65.9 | 73.7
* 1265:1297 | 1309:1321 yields 1.87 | 65.5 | 67.2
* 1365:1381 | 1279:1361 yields 1.78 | 78.0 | 66.3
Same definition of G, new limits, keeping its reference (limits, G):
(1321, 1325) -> 1.05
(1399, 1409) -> 1.06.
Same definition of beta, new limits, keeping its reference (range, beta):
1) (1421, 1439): -3.0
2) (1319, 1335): -2.7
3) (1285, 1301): -2.4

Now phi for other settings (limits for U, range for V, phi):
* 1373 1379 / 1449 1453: -5.11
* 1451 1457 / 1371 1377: -4.99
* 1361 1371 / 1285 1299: -5.07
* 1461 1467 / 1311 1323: -4.70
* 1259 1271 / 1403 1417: -5.03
